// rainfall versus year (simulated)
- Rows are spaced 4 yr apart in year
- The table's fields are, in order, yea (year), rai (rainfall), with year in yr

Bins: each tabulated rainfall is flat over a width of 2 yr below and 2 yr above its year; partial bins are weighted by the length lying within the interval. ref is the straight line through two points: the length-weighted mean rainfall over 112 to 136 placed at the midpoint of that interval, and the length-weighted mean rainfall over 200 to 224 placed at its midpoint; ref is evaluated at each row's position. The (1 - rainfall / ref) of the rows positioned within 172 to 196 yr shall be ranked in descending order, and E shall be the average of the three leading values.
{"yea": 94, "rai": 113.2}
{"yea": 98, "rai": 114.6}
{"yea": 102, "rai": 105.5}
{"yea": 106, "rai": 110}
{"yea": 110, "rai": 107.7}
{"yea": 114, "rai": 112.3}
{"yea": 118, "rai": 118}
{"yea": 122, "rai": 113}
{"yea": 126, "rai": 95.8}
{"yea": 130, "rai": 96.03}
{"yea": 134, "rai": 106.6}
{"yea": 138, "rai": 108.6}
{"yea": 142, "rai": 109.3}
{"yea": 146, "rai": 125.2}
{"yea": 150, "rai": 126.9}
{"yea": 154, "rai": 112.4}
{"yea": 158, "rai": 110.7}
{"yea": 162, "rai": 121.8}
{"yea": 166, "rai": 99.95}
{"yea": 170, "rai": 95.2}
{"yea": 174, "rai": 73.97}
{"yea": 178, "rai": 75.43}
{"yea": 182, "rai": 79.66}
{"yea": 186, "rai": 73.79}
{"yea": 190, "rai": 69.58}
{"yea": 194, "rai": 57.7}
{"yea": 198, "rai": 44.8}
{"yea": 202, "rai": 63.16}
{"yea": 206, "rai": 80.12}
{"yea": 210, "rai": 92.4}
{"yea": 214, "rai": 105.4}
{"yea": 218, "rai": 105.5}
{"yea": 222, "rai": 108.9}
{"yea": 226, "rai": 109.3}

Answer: 0.31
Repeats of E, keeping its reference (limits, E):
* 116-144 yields 0.06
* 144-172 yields -0.02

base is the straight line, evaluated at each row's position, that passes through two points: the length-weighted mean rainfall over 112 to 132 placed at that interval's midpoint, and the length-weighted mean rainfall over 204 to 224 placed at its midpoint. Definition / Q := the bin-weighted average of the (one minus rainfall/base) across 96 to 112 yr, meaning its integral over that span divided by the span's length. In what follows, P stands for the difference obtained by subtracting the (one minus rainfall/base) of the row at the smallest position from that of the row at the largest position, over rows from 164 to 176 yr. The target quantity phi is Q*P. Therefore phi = -0.002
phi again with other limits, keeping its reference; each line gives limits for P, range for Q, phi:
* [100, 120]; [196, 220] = -0.022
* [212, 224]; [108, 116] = 0.001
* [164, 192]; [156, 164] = -0.035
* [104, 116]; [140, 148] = 0.003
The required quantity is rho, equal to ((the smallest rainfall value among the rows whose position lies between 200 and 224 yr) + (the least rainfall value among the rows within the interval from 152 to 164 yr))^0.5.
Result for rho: 13.2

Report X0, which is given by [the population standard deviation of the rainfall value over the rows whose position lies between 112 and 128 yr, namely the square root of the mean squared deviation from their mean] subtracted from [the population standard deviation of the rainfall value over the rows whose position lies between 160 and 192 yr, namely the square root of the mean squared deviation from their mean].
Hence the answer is 9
